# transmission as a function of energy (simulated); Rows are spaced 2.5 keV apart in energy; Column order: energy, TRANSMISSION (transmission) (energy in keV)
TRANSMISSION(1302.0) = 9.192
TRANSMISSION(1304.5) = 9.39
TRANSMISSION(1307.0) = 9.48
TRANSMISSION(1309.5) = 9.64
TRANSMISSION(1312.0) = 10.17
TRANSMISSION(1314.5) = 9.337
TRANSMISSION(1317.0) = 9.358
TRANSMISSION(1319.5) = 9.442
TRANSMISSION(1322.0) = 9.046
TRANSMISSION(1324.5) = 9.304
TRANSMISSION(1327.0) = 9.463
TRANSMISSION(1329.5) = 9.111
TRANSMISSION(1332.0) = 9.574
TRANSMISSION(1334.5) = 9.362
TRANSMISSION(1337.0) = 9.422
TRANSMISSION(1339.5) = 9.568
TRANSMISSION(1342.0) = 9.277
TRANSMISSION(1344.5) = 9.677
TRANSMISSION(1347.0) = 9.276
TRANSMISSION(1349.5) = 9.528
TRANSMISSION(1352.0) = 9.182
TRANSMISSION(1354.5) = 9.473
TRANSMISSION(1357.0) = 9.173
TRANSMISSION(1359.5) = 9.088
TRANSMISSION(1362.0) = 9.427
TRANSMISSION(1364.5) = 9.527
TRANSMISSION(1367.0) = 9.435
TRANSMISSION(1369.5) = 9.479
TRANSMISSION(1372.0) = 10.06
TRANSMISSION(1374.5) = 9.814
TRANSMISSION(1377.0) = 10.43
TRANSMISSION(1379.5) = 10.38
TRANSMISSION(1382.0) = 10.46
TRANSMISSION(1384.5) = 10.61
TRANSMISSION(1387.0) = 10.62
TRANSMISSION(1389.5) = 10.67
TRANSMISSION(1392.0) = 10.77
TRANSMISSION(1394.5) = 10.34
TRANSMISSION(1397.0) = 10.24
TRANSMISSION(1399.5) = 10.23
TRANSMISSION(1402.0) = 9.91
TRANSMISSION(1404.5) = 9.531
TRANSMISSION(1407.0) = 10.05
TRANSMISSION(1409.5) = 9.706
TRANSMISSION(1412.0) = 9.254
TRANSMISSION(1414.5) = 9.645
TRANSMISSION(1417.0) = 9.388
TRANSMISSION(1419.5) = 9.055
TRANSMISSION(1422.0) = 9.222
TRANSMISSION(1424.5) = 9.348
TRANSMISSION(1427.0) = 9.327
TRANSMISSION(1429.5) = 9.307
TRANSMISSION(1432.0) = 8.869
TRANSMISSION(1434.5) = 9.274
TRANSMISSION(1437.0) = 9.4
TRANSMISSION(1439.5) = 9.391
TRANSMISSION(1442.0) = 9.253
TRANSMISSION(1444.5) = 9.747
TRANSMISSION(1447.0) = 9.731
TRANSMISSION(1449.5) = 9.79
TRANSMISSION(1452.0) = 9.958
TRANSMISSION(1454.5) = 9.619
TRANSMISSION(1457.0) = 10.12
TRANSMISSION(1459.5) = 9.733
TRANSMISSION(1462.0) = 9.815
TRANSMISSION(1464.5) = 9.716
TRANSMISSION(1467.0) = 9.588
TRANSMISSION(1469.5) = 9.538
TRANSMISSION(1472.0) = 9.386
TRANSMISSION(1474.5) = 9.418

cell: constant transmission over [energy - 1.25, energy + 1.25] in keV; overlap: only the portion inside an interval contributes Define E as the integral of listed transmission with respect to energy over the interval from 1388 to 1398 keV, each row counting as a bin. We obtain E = 105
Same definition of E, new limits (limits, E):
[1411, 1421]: 93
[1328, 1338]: 94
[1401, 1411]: 98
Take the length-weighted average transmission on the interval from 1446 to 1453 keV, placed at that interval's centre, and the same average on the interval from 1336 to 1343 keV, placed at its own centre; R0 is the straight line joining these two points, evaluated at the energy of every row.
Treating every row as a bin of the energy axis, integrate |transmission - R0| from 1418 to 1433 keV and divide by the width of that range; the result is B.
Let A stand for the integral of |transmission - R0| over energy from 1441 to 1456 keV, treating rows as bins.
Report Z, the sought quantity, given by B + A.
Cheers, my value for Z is 3.2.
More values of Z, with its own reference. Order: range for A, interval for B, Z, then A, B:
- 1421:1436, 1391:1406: 8.4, 7.8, 0.56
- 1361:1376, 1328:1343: 2.9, 2.7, 0.13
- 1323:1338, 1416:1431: 2.2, 1.7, 0.47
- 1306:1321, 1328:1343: 3.7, 3.6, 0.13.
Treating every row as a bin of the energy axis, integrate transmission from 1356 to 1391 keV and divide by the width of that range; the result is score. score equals 10.0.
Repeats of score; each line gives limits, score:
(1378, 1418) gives 10.1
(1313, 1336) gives 9.3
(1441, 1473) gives 9.7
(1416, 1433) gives 9.2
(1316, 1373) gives 9.4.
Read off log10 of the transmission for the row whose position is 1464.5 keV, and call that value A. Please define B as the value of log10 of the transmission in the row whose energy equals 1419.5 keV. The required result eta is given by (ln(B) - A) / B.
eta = -1.08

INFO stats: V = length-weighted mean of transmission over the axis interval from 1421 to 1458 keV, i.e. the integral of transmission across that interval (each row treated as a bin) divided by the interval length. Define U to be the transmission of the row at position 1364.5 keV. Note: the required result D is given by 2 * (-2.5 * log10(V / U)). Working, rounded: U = 9.527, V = 9.5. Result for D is 0.01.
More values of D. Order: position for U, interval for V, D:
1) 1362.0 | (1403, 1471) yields -0.02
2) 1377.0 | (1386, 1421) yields 0.10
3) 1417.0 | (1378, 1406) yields -0.21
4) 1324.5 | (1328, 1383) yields -0.06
